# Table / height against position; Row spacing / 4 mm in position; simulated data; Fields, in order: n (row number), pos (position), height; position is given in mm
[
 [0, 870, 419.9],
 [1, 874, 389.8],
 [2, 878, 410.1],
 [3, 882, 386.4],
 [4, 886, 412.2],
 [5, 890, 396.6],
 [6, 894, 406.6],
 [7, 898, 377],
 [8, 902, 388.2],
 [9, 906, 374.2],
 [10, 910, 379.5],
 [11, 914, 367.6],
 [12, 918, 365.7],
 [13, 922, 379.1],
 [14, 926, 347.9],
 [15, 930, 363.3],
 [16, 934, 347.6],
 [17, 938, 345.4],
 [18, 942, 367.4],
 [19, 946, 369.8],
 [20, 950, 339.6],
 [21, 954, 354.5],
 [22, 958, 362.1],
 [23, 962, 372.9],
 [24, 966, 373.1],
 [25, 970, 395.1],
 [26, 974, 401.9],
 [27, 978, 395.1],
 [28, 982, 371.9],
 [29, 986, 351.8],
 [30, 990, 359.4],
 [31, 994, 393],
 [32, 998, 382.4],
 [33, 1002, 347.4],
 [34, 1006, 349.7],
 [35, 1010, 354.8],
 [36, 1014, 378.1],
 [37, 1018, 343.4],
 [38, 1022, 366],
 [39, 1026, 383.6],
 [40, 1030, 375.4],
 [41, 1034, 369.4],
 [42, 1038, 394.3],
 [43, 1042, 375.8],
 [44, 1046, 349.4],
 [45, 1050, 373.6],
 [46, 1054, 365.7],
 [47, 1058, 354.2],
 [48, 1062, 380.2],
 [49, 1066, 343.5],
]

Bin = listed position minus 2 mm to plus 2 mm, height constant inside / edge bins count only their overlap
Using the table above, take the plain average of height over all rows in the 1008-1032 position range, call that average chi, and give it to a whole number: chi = 367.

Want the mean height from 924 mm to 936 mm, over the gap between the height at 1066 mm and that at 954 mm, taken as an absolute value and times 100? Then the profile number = 3208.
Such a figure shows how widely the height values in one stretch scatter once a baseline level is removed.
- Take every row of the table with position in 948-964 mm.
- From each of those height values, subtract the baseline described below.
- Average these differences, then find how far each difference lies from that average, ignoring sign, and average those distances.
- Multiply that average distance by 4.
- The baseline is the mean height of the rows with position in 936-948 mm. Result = 41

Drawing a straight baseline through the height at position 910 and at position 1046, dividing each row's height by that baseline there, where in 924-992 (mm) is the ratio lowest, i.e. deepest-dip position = 950 mm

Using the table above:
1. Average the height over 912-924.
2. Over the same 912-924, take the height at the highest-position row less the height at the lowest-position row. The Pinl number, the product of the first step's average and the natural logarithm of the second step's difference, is 906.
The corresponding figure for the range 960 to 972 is 1179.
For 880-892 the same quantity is 925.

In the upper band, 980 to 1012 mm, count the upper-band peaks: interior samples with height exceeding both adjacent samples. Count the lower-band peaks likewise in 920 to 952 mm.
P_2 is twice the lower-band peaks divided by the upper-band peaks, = 4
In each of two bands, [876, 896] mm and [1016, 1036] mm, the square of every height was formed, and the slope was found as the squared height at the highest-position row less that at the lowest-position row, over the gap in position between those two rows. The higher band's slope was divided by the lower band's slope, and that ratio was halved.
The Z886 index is -3.2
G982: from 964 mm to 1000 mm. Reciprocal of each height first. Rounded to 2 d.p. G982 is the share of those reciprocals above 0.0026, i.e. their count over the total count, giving 0.56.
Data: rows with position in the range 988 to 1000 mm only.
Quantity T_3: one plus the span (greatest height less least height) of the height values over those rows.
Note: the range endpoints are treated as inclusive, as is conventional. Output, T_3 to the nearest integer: 35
